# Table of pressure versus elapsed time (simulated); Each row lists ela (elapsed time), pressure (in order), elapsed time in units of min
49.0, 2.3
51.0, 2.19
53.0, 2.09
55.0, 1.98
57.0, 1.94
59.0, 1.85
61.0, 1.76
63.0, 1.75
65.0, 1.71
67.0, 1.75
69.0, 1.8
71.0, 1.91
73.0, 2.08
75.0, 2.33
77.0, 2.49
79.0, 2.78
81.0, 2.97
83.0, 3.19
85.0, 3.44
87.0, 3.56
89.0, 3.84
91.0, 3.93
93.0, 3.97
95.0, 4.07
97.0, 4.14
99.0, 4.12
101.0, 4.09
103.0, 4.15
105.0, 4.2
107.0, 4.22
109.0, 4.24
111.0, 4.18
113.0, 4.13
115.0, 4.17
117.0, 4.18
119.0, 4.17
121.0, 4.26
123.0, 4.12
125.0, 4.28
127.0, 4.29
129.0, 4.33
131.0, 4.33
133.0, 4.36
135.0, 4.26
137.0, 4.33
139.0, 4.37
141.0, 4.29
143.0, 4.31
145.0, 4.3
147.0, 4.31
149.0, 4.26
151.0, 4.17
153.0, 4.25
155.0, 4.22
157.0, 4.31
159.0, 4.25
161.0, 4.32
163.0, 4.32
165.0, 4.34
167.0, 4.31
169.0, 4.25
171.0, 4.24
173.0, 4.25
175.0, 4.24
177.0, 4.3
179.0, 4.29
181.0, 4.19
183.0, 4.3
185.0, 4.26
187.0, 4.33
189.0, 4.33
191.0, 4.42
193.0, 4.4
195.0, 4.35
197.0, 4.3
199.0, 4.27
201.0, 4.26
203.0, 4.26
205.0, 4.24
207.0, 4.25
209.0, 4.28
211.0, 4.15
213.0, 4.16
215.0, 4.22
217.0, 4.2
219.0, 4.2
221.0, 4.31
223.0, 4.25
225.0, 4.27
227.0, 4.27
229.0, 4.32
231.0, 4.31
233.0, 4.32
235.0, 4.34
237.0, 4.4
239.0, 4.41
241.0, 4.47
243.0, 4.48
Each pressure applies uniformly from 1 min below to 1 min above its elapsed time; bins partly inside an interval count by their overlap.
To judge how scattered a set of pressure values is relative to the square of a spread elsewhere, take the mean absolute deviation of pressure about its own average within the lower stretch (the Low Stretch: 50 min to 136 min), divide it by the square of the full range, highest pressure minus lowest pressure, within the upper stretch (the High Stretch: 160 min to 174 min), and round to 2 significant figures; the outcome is 94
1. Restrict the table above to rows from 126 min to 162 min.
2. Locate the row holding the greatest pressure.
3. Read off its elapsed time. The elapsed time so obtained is 139.0 min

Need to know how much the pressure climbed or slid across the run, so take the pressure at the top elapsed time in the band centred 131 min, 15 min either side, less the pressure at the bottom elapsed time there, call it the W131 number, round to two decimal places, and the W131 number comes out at 0.12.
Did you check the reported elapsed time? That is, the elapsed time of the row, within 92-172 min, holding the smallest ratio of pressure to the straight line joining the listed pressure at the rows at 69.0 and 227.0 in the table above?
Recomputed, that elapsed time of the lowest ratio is 171.0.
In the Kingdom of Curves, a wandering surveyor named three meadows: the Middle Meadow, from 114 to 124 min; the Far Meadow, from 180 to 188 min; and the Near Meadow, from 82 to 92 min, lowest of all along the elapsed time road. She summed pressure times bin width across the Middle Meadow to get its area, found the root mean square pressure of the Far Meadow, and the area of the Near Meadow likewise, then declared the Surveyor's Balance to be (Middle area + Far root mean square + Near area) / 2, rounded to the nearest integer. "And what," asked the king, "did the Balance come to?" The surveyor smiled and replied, 41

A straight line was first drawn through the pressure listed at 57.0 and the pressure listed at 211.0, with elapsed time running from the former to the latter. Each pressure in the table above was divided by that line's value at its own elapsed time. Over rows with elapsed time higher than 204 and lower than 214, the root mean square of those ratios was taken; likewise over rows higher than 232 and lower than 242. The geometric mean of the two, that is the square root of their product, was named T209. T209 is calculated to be 1.00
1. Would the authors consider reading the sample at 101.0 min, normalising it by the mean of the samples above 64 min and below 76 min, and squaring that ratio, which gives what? 4.5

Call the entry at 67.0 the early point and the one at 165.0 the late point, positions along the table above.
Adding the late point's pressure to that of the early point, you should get 6.1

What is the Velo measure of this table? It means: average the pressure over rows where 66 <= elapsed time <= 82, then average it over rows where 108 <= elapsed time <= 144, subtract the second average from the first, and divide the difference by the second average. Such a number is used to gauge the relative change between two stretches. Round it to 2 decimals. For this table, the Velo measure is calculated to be -0.47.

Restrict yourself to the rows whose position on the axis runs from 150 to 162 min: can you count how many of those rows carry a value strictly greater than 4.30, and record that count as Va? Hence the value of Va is 2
